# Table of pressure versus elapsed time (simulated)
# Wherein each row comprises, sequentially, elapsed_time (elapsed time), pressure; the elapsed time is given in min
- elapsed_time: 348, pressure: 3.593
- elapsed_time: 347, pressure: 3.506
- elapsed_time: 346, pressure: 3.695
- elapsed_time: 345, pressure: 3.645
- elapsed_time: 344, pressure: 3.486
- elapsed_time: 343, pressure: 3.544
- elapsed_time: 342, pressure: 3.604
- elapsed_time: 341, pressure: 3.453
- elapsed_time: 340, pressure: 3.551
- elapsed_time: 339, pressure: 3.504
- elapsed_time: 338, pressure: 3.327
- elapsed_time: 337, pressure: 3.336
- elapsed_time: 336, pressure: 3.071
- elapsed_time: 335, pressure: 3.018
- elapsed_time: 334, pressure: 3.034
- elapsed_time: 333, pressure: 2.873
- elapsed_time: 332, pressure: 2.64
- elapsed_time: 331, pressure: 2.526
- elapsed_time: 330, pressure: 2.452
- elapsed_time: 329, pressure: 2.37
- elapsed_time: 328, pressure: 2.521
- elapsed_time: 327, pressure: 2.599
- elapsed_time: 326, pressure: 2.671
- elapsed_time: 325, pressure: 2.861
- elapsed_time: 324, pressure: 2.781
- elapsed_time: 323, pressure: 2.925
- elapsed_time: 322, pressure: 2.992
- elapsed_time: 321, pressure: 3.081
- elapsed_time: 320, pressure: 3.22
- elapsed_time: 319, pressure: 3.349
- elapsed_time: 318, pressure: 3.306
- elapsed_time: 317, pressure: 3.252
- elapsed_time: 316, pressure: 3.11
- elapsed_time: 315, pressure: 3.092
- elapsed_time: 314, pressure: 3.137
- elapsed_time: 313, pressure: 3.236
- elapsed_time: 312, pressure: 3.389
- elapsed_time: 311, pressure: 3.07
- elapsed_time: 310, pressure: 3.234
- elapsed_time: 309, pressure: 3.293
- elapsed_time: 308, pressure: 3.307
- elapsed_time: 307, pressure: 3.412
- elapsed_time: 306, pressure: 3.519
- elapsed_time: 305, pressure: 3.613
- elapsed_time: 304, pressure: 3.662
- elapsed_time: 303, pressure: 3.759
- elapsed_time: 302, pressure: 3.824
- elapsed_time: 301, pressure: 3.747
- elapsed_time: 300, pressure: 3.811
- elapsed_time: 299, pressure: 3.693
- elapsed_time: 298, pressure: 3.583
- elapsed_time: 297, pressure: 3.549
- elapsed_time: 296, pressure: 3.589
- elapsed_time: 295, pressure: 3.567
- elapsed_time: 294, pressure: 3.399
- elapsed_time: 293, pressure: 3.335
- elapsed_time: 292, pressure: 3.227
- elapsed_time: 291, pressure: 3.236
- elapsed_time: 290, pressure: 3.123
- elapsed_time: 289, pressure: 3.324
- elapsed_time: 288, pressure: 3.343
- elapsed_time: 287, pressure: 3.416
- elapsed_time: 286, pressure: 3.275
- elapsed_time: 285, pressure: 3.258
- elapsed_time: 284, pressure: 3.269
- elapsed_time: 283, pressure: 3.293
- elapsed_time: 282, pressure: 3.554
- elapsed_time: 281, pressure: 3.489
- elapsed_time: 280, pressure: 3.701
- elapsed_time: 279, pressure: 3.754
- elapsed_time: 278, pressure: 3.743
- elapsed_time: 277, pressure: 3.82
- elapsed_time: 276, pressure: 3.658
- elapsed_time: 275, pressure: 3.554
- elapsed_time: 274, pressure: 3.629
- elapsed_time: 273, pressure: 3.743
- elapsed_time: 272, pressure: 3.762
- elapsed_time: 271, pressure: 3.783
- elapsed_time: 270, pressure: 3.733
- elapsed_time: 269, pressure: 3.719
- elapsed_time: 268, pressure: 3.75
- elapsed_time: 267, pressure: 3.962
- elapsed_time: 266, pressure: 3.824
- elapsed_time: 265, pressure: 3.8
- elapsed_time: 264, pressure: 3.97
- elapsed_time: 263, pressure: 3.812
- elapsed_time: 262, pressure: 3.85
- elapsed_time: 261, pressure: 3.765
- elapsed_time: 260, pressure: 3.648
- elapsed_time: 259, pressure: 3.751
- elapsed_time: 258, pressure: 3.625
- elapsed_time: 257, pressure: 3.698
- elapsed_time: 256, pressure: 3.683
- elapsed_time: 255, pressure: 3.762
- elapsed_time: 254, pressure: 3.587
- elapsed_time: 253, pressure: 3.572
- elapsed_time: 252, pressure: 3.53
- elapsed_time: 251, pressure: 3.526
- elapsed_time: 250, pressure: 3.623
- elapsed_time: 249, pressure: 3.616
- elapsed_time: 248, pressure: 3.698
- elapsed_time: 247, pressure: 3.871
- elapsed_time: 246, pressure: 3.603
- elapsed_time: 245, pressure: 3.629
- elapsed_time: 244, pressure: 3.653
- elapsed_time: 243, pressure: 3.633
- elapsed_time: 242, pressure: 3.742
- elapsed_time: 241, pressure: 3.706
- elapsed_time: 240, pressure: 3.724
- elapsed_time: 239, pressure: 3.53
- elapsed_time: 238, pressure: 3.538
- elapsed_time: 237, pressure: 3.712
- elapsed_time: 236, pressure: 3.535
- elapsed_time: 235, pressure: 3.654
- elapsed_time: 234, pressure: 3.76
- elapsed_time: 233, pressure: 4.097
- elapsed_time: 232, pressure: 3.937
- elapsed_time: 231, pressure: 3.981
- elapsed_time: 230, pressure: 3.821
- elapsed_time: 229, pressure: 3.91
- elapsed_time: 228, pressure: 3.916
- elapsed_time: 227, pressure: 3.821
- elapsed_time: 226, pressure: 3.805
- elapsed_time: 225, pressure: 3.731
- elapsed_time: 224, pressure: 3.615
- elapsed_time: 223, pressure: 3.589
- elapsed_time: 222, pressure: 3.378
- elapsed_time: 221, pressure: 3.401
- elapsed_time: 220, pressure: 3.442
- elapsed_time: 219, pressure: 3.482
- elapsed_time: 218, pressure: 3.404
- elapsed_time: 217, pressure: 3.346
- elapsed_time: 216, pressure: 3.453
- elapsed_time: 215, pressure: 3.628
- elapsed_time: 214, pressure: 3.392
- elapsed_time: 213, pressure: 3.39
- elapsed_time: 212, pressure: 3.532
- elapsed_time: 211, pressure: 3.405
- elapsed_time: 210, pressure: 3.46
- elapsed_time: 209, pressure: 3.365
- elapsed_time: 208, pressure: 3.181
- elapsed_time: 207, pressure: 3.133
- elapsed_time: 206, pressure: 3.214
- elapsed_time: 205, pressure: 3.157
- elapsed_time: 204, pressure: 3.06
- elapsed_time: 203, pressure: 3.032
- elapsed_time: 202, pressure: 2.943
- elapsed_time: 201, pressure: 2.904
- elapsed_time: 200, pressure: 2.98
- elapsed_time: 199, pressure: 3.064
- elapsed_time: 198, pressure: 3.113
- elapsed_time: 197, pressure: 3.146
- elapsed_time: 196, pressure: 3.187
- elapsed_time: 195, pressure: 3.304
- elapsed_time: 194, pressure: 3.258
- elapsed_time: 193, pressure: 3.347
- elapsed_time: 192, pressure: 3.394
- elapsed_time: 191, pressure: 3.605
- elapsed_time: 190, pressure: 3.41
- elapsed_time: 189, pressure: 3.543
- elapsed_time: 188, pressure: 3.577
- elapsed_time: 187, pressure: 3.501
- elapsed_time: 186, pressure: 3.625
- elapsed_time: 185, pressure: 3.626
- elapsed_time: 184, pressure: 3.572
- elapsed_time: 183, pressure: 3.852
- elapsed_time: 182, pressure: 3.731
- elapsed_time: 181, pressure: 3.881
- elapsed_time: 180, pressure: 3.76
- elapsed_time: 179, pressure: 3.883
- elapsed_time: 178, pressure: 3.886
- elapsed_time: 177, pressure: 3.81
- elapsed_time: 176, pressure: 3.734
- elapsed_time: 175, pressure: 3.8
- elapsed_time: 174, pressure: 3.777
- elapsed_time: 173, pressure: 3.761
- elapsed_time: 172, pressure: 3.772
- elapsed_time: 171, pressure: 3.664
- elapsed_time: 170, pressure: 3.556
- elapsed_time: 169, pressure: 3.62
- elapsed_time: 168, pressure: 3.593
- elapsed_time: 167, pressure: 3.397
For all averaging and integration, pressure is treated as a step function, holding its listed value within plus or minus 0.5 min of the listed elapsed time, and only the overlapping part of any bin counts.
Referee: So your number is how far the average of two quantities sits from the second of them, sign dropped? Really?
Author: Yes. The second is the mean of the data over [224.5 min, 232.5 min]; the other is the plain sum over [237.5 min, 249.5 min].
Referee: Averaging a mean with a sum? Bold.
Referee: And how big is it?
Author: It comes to 20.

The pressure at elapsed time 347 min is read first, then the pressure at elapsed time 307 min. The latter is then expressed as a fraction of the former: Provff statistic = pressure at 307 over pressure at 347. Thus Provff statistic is 0.97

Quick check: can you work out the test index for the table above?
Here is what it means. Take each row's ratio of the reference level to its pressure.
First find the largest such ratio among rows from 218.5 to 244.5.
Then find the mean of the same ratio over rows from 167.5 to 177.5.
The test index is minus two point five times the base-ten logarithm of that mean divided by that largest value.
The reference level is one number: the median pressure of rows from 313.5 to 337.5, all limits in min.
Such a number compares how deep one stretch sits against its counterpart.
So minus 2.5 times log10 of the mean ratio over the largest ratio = 0.10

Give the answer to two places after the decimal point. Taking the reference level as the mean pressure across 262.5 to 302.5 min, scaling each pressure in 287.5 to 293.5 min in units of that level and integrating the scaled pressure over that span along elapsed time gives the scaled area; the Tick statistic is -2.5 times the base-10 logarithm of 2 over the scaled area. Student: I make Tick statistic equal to 1.09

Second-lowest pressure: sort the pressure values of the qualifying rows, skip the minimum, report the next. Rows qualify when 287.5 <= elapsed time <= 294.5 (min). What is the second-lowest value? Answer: 3.227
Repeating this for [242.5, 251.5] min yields 3.603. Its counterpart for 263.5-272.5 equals 3.733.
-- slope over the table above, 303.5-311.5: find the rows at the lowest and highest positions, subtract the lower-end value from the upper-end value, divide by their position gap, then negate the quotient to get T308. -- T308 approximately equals 0.08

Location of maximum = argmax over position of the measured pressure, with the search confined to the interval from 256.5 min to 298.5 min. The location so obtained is 264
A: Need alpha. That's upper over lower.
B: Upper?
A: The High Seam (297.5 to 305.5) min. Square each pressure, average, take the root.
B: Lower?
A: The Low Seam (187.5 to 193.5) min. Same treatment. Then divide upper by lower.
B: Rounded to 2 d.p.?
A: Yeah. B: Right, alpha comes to 1.07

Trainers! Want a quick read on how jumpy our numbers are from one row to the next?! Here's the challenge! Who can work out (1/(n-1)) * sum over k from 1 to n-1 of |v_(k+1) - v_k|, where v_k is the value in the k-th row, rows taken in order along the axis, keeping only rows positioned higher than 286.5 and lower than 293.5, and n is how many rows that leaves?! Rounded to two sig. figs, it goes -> 0.087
